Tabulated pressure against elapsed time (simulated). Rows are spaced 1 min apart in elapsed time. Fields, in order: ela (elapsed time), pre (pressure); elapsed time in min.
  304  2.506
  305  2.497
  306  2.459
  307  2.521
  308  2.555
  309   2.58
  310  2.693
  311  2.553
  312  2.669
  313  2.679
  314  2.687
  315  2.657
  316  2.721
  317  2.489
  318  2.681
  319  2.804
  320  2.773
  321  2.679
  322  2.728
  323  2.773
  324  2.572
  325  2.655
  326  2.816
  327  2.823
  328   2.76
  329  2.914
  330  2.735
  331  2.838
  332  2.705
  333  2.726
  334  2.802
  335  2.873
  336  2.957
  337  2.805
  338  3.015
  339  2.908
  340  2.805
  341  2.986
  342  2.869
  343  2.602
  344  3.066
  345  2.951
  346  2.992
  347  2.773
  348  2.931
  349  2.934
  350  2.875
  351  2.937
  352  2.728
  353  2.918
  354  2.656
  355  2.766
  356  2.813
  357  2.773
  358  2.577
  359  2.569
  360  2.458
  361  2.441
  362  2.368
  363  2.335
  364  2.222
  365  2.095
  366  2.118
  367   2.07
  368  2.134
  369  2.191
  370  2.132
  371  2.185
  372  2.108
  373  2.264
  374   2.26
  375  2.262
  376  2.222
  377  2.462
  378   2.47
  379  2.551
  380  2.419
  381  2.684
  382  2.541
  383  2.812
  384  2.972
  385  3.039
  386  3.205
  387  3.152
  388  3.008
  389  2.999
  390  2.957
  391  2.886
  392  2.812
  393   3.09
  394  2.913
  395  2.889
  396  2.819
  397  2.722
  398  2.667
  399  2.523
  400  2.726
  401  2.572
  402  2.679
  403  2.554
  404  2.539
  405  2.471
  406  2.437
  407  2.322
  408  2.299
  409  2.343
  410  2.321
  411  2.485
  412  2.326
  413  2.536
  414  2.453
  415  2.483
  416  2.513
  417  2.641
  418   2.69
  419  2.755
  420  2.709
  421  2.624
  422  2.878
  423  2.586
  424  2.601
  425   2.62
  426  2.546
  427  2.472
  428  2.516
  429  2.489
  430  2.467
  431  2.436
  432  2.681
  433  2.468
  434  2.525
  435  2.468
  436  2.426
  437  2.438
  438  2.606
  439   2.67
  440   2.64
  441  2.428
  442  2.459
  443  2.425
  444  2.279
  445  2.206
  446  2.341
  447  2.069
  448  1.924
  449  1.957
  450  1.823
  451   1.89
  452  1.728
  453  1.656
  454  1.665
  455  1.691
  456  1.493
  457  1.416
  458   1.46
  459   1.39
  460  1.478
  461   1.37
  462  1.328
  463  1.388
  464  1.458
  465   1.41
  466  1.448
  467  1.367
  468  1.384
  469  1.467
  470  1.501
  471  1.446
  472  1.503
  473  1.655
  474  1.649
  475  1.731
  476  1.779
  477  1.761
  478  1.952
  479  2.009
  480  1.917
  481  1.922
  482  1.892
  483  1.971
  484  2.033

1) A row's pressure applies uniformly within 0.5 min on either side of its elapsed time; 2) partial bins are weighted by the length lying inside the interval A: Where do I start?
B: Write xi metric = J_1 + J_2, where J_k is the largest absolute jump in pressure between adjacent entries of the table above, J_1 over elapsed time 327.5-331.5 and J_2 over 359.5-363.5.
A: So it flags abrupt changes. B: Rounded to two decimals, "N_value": 0.25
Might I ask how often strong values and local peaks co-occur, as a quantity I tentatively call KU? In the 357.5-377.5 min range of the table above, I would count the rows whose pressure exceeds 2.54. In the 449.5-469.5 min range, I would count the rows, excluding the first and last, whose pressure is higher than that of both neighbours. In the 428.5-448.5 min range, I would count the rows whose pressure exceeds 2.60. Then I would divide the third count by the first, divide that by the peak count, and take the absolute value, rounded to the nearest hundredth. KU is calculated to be 0.33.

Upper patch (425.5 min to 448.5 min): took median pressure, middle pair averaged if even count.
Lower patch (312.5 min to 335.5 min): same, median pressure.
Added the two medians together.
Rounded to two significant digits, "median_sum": 5.2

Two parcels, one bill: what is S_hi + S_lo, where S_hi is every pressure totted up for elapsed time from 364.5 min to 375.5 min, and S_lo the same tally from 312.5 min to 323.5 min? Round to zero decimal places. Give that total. 53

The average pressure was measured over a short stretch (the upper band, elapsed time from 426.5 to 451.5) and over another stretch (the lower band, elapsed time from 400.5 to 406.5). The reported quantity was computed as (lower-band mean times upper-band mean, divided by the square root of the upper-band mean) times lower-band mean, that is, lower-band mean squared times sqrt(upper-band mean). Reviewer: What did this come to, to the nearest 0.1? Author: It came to 9.9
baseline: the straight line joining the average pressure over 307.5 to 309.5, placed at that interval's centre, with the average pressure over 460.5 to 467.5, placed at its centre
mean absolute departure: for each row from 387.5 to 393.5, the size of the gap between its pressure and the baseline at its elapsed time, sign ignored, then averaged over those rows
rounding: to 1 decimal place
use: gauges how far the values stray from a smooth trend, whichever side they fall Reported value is 1.0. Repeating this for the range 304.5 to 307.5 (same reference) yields 0.1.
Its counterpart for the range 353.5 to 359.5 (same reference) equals 0.5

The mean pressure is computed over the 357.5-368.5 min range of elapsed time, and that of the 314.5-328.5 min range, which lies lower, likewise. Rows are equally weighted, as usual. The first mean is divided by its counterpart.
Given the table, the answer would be 0.85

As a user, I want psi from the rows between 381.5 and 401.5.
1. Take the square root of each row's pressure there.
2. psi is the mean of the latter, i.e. 1.69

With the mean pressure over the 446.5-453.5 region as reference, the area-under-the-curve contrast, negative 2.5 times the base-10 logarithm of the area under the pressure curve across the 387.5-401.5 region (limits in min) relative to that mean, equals -3.32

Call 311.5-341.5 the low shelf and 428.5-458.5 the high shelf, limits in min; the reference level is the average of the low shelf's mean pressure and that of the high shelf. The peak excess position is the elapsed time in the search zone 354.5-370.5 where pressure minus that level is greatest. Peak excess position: 356 min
